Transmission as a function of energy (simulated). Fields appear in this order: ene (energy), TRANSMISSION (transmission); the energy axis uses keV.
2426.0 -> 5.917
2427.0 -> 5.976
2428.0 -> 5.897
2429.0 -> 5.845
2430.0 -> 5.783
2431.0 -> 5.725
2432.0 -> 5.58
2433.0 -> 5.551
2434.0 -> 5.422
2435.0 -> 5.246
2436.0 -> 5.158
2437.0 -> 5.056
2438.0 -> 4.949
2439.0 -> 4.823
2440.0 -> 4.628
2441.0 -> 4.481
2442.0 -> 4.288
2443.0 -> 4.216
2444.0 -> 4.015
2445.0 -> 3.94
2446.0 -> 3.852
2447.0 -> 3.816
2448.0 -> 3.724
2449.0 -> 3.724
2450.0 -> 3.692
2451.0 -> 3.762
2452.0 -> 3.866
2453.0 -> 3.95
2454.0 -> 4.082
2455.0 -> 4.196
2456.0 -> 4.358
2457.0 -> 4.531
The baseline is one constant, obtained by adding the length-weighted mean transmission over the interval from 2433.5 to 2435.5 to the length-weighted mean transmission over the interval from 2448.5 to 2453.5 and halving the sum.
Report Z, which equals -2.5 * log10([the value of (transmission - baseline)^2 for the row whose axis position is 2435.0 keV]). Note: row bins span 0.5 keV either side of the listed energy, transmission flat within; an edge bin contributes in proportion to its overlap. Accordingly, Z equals 0.8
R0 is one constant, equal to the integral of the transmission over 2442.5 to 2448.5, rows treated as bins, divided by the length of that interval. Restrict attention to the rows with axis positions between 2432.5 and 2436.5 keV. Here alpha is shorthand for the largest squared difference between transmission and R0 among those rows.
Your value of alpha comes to 2.6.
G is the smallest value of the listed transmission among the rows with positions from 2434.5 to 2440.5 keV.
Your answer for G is 4.628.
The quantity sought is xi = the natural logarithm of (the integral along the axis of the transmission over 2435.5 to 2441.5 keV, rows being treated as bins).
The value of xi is 3.37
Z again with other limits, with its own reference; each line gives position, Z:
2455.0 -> 2.2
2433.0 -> 0.0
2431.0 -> -0.3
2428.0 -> -0.6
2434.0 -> 0.3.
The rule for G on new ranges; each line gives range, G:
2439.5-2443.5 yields 4.216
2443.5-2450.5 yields 3.692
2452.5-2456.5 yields 3.95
